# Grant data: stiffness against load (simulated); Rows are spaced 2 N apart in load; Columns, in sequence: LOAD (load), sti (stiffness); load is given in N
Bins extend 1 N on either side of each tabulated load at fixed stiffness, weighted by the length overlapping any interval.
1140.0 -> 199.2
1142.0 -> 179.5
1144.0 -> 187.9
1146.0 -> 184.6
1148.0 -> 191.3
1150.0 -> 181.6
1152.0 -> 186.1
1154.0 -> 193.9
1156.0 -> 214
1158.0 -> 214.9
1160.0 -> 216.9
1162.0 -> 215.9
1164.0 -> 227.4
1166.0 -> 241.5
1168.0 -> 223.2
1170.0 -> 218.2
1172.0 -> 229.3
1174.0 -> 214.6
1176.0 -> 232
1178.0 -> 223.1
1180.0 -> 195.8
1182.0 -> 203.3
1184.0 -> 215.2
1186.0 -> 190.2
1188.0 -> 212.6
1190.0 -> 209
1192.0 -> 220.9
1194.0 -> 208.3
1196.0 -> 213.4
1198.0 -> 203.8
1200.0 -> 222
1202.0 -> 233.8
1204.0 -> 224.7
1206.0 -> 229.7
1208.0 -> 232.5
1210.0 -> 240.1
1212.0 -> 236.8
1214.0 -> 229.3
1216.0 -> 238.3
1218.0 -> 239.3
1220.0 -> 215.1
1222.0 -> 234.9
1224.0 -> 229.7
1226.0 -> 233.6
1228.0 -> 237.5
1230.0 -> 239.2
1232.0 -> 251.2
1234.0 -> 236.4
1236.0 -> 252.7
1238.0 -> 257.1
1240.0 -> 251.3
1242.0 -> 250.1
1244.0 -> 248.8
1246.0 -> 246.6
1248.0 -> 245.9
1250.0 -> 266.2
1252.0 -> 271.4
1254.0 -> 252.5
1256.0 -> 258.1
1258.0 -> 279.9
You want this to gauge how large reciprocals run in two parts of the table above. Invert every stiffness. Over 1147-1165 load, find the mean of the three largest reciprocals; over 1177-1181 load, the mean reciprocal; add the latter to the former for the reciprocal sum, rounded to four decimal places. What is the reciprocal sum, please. 0.0102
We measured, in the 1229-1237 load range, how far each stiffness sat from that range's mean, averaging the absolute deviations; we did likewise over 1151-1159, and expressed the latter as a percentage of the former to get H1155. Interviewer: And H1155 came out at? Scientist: 173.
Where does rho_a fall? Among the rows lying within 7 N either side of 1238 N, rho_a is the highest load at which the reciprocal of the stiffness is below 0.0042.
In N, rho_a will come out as 1244.0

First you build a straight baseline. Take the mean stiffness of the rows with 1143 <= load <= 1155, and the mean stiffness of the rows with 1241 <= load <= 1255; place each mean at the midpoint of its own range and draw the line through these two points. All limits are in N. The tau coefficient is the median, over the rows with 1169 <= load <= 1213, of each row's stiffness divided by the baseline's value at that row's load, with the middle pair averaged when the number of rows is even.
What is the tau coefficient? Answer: 1.02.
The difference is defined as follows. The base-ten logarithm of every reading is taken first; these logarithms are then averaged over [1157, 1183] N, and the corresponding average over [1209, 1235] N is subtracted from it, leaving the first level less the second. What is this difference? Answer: -0.031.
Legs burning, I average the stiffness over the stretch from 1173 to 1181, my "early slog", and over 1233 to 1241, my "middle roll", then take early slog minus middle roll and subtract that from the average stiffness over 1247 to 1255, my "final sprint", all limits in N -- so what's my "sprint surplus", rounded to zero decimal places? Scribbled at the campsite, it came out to 292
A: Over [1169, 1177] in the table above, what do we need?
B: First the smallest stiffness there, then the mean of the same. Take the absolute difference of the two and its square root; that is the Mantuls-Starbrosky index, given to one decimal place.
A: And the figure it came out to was 3.0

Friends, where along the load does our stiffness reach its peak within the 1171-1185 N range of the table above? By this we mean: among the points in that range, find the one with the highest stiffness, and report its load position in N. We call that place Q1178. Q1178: 1176.0 N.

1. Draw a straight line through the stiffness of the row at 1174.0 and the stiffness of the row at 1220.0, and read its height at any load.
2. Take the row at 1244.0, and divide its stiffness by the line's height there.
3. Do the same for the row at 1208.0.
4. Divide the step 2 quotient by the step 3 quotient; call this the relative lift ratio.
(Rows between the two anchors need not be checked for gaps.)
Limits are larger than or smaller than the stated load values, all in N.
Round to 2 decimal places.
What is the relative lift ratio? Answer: 1.07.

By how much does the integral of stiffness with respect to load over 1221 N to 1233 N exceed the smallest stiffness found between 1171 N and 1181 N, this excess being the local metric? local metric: 2656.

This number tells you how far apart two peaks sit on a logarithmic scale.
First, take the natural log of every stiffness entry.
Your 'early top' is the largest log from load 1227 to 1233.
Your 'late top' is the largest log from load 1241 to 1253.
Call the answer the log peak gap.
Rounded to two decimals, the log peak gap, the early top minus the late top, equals -0.08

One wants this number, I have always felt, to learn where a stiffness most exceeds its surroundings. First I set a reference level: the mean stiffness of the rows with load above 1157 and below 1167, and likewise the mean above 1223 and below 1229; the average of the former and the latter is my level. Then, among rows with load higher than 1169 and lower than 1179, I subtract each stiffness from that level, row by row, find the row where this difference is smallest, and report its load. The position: 1176.0 N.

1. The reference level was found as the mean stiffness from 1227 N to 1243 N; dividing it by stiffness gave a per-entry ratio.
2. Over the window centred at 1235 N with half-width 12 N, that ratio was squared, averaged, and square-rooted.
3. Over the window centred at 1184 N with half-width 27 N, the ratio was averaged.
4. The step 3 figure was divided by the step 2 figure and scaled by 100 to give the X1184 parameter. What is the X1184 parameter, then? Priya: 112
